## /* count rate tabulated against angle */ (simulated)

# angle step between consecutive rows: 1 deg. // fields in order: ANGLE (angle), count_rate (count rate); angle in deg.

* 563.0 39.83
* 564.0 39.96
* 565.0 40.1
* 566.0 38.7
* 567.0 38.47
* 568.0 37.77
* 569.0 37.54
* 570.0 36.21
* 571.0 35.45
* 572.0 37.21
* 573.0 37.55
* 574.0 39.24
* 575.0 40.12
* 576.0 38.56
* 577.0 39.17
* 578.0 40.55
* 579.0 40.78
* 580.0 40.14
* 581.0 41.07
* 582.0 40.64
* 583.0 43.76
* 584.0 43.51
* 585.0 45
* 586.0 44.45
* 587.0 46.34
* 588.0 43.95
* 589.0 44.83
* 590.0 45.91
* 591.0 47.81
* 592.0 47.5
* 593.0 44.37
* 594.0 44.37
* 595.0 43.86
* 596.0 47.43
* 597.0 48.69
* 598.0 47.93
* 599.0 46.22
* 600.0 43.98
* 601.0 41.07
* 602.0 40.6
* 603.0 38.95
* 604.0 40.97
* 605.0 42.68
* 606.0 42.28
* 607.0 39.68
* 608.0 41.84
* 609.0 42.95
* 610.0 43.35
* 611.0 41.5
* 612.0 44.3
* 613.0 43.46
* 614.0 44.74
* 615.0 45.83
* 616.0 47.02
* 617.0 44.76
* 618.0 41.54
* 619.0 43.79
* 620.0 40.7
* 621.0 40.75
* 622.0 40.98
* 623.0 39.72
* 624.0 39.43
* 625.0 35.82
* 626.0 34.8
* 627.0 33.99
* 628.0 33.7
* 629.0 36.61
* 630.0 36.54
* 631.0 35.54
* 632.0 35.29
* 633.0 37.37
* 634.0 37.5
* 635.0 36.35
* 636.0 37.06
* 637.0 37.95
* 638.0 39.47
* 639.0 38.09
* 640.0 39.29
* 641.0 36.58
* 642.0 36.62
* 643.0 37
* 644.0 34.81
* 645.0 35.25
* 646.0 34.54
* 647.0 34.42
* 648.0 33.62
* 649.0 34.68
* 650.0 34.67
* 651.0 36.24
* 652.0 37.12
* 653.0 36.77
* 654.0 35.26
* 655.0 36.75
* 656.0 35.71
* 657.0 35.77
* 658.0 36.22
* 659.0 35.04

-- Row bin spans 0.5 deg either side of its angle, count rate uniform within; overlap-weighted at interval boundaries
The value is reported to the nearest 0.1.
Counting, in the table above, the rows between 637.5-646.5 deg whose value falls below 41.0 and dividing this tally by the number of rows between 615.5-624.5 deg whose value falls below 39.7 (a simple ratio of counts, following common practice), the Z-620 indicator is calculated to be 9.0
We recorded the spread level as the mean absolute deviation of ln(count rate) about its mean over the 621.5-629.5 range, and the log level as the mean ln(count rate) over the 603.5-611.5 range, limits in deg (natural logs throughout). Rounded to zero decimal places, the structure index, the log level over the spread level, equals 59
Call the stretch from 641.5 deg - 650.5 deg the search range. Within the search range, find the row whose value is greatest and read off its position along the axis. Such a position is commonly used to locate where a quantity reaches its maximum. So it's 643.0 deg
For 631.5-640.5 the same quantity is 638.0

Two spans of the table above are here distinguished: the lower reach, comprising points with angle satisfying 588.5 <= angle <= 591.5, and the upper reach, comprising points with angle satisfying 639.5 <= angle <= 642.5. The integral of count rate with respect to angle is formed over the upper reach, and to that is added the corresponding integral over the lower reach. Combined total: 251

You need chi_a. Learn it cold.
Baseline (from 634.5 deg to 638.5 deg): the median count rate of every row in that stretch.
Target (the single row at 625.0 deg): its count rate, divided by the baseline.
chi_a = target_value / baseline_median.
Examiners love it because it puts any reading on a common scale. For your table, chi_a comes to 0.96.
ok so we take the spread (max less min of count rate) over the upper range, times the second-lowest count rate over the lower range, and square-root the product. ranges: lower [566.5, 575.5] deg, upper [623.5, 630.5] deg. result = 14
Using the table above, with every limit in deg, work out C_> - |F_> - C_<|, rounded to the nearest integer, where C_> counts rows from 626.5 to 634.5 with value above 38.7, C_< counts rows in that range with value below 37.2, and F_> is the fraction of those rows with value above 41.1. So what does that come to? -6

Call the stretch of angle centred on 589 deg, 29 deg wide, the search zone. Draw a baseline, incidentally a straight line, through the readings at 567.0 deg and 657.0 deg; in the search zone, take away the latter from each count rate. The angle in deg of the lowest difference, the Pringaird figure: 576.0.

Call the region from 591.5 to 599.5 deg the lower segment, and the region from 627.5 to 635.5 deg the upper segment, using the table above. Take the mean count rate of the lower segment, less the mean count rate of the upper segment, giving 10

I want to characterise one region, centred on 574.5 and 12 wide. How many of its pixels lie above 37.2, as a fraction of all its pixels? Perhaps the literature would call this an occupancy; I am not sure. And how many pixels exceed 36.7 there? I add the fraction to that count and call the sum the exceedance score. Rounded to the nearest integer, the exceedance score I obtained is 11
